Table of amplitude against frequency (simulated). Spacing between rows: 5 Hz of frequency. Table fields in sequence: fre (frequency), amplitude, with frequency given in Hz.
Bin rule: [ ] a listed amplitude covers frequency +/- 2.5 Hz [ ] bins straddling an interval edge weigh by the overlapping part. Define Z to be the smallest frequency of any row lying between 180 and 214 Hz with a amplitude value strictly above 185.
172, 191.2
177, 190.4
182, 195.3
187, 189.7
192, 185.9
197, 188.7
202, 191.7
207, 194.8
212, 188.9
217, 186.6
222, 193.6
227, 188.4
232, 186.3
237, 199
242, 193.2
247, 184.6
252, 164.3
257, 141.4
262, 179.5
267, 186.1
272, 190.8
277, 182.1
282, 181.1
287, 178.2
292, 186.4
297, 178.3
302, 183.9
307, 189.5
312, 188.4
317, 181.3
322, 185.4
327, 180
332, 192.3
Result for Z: 182 Hz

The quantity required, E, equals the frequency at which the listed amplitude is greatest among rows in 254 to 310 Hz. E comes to 272 Hz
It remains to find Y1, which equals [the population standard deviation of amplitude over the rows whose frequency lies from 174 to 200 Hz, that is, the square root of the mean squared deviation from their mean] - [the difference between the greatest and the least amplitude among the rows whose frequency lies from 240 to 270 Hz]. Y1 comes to -49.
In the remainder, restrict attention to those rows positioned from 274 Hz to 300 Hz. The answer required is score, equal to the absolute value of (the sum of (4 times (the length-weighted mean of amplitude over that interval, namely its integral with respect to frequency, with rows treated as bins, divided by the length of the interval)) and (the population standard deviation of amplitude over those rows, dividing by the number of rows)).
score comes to 729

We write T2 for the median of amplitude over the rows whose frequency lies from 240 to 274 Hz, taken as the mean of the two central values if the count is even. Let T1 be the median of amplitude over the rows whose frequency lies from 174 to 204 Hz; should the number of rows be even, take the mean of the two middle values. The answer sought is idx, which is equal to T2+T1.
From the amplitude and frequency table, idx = 375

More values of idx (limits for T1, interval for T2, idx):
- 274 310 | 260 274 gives 368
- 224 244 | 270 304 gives 373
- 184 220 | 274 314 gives 372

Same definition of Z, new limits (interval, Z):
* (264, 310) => 267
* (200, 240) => 202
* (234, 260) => 237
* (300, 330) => 307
